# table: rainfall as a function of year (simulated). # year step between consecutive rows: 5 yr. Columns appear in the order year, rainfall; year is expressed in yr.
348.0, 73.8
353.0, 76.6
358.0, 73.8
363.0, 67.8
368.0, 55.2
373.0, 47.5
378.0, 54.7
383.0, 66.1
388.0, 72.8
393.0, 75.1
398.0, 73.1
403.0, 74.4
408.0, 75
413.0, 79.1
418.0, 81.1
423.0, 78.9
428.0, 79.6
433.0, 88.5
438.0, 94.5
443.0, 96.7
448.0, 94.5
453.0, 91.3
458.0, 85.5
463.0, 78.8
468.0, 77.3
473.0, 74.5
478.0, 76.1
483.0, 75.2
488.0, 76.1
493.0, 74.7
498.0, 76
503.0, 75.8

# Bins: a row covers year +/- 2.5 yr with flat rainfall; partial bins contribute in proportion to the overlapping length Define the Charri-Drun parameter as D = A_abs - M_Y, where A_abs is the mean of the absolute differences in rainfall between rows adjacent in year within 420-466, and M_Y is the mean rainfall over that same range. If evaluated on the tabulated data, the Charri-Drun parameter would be -83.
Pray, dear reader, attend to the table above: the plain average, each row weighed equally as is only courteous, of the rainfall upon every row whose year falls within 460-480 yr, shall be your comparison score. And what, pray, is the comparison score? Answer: 77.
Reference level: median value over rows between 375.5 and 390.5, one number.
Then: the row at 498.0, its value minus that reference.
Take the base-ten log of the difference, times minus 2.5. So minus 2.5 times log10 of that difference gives -2.49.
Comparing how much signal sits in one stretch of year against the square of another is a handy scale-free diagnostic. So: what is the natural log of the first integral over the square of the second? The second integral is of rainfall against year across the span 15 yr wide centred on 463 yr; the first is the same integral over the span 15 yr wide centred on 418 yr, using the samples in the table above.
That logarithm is -7.11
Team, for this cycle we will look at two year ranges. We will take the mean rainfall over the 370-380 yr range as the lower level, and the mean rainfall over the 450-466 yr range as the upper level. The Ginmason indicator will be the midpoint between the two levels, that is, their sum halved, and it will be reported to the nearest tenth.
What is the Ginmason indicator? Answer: 68.2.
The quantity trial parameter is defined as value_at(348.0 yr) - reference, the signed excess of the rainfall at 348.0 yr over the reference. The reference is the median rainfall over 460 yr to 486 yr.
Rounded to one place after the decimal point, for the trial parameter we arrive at -2.3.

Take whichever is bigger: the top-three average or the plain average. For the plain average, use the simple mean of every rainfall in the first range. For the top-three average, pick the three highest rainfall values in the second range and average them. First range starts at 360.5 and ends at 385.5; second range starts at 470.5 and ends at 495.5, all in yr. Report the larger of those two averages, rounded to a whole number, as 76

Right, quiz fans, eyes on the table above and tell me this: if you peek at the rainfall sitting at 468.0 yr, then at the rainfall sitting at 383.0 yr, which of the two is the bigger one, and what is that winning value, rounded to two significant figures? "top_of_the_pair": 77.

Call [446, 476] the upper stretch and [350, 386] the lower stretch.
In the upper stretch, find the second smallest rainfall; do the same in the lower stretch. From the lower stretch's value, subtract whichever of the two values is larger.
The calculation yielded -23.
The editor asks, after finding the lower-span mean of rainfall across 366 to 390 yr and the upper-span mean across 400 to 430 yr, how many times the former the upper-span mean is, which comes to 1.32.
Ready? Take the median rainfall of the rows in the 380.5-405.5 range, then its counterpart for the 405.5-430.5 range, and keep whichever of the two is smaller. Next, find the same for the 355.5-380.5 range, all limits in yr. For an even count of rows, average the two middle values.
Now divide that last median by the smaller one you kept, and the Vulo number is 0.76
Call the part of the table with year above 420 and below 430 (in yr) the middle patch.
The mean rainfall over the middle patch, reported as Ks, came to 79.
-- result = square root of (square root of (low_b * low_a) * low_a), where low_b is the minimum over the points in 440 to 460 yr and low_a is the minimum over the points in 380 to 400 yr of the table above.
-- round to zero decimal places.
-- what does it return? 70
